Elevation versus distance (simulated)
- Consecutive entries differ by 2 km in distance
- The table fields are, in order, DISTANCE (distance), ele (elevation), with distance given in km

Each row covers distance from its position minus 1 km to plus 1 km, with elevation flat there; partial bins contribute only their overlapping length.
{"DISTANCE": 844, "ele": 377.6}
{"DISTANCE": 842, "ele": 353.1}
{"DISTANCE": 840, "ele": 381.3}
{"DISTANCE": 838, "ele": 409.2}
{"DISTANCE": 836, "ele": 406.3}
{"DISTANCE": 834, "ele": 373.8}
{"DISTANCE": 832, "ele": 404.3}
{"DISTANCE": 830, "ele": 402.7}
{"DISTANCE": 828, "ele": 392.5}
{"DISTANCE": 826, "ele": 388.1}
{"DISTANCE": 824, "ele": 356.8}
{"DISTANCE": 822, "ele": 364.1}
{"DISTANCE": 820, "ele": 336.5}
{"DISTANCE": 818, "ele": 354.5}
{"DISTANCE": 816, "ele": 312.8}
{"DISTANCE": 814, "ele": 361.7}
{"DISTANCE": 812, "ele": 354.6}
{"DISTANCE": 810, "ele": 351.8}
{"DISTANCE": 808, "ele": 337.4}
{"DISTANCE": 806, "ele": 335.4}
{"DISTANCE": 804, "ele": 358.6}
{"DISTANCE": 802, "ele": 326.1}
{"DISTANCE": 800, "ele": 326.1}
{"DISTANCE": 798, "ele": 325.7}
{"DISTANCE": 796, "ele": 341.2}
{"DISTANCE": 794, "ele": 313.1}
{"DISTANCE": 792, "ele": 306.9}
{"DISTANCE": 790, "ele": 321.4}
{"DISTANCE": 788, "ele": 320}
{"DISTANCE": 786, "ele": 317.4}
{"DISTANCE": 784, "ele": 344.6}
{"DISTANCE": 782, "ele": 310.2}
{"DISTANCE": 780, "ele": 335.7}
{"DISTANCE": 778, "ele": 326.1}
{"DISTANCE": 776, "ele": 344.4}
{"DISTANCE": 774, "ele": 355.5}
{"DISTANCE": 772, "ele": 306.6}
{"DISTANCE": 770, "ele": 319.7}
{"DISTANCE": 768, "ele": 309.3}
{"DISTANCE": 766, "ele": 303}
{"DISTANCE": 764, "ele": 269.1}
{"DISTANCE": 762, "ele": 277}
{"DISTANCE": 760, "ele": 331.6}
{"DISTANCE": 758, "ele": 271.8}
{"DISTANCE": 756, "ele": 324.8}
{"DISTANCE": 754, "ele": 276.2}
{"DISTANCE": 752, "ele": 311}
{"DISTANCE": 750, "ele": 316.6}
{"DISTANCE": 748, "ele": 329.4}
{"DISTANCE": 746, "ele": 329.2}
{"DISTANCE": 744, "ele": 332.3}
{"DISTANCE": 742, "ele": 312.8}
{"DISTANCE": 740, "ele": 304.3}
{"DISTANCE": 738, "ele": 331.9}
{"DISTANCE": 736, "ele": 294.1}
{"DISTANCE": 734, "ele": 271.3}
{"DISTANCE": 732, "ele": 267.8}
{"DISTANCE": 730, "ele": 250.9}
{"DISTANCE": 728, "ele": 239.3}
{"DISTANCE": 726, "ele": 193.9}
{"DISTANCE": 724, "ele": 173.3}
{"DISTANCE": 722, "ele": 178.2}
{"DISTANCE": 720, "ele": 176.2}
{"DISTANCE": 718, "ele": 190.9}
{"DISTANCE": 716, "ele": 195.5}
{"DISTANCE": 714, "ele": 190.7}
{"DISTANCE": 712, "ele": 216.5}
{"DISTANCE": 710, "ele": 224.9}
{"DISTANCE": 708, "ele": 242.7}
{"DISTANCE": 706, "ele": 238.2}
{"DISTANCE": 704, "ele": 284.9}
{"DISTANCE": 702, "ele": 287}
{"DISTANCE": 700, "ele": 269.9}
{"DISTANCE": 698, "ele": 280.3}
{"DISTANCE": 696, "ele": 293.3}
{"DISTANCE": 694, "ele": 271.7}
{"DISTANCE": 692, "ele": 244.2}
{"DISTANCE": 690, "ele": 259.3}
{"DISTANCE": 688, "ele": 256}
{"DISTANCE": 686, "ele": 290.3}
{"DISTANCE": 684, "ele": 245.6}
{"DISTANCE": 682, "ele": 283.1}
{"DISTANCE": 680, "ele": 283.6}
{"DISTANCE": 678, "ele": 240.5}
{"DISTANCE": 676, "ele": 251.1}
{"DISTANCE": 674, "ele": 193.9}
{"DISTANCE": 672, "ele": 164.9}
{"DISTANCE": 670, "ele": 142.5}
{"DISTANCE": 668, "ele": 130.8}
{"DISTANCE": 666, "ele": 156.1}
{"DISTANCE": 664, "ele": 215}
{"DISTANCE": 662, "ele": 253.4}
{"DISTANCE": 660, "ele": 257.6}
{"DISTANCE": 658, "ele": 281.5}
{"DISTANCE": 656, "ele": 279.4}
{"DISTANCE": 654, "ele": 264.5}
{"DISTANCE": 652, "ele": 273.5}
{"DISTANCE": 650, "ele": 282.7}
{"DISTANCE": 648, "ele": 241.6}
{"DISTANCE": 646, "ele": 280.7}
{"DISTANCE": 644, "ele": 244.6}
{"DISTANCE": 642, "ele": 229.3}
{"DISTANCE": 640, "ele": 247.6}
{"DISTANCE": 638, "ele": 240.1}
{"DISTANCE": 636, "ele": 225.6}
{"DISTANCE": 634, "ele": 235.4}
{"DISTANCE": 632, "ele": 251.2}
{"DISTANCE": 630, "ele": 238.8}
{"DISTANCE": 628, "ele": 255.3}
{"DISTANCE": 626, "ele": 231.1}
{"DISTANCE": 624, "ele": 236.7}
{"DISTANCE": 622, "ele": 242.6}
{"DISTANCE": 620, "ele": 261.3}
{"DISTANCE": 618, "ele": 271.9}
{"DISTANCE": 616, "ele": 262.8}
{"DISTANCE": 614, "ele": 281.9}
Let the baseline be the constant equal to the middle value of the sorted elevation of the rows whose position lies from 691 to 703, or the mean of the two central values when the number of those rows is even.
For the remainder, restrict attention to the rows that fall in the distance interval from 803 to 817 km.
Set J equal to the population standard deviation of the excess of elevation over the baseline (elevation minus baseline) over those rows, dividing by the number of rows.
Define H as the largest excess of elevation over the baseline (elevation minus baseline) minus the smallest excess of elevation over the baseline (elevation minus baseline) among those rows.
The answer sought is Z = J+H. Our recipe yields 65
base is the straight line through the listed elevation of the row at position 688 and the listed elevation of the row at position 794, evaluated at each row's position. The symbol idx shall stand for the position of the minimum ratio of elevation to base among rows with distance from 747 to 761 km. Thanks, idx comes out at 758 km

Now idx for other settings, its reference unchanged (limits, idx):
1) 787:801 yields 792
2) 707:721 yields 720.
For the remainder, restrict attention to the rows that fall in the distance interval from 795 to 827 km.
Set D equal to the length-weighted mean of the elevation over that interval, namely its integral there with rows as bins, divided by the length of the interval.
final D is 346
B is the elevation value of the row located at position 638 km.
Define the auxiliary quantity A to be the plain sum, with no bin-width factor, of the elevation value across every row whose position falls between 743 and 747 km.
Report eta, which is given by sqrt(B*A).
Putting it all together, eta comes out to 399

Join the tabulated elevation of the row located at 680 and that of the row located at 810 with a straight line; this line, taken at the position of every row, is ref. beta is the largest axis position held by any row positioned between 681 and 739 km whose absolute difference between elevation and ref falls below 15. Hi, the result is 704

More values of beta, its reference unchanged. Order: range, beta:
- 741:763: 760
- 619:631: 628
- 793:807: 806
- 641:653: 652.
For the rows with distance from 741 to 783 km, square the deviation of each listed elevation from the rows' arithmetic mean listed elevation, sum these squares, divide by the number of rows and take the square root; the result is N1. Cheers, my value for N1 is 23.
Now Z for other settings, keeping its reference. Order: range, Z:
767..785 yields 66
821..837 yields 67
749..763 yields 83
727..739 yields 123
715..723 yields 27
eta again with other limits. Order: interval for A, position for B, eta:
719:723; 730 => 298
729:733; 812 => 429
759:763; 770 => 441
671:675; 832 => 381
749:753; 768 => 441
